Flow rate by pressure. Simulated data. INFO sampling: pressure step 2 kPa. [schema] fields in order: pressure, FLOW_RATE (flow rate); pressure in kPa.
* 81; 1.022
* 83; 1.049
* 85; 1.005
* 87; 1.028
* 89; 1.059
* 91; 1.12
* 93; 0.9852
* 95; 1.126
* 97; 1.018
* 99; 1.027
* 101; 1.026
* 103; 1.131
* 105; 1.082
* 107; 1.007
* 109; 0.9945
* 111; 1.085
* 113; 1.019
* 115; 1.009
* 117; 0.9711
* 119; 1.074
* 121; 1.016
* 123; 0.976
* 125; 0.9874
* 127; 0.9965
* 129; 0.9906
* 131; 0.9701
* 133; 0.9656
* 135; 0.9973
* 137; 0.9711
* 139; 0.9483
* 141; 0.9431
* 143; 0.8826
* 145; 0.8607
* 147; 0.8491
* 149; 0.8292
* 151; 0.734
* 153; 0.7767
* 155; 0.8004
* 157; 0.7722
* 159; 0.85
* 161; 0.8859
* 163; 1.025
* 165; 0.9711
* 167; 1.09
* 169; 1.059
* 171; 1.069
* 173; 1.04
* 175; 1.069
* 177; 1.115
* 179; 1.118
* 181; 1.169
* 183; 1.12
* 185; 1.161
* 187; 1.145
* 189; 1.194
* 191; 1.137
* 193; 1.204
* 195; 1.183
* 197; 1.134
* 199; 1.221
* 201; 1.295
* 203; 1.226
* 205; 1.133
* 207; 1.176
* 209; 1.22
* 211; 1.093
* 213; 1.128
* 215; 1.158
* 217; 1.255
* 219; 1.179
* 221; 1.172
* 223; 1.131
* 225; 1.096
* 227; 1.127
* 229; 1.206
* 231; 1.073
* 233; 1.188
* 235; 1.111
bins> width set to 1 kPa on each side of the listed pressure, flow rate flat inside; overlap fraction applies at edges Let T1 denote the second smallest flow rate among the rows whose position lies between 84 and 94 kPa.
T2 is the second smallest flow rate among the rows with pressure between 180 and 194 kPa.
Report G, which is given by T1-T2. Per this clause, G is -0.13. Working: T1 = 1.005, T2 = 1.137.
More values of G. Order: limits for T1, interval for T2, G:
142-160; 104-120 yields -0.22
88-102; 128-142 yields 0.07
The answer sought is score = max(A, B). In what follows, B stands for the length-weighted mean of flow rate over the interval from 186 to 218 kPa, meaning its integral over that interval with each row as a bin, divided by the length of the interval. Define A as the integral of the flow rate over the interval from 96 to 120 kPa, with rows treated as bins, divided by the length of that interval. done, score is 1.18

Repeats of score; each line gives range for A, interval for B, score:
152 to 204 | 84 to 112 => 1.07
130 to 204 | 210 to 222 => 1.16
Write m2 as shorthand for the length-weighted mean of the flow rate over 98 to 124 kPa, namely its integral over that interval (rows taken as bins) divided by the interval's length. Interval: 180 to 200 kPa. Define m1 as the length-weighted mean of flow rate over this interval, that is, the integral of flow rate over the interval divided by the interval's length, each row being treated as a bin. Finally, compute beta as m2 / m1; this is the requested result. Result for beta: 0.9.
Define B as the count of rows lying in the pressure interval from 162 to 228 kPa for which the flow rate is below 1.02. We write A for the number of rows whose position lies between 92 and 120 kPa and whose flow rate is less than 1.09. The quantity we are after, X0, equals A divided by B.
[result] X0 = 12.0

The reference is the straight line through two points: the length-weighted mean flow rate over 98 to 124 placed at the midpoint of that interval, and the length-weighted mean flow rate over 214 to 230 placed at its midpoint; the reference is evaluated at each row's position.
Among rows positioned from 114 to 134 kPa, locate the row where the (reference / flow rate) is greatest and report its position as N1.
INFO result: 133 kPa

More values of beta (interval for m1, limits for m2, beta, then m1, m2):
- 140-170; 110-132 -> 1.1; 0.89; 1.01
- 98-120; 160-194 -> 1.1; 1.04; 1.09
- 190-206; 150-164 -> 0.7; 1.19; 0.83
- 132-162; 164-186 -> 1.3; 0.87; 1.09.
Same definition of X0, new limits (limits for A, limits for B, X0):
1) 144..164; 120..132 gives 1.7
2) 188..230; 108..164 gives 0.0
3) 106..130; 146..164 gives 1.5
